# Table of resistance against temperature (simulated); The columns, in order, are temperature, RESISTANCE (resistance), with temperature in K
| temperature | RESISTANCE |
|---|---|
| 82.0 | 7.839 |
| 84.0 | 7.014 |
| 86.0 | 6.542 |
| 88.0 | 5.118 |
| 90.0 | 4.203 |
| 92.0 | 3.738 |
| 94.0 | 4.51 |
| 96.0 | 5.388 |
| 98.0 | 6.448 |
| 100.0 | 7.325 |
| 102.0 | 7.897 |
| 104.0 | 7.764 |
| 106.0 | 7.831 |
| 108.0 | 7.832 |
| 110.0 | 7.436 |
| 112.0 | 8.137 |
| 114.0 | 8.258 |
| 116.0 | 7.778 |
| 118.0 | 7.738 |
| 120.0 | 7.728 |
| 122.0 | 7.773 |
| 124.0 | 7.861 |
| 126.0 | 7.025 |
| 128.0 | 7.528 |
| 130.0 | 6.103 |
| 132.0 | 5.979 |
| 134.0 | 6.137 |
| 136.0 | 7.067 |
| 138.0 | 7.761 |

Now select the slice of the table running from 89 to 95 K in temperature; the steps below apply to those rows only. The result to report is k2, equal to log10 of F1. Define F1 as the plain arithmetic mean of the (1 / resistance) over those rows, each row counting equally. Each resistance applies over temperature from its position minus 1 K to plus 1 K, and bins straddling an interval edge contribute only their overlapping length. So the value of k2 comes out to -0.615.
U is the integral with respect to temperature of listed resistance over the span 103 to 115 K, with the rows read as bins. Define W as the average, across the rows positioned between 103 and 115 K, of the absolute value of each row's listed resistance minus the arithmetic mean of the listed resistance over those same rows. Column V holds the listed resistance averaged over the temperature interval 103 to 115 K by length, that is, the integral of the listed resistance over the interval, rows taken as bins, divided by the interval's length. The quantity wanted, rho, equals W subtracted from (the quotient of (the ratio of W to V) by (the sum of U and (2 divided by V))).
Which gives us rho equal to -0.21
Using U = 95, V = 7.9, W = 0.2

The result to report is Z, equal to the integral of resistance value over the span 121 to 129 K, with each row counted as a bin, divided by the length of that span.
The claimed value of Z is 7.5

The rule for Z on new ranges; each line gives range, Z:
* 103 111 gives 7.7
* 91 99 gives 5.0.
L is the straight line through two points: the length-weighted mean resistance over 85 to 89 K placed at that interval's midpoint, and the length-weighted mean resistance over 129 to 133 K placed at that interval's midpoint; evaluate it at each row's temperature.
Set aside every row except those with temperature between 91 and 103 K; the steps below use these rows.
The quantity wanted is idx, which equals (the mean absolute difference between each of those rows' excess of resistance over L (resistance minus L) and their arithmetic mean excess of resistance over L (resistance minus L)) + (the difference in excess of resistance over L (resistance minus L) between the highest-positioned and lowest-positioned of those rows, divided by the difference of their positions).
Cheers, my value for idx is 1.74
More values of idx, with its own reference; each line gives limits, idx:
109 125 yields 0.21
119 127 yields 0.17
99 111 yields 0.21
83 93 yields 0.76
